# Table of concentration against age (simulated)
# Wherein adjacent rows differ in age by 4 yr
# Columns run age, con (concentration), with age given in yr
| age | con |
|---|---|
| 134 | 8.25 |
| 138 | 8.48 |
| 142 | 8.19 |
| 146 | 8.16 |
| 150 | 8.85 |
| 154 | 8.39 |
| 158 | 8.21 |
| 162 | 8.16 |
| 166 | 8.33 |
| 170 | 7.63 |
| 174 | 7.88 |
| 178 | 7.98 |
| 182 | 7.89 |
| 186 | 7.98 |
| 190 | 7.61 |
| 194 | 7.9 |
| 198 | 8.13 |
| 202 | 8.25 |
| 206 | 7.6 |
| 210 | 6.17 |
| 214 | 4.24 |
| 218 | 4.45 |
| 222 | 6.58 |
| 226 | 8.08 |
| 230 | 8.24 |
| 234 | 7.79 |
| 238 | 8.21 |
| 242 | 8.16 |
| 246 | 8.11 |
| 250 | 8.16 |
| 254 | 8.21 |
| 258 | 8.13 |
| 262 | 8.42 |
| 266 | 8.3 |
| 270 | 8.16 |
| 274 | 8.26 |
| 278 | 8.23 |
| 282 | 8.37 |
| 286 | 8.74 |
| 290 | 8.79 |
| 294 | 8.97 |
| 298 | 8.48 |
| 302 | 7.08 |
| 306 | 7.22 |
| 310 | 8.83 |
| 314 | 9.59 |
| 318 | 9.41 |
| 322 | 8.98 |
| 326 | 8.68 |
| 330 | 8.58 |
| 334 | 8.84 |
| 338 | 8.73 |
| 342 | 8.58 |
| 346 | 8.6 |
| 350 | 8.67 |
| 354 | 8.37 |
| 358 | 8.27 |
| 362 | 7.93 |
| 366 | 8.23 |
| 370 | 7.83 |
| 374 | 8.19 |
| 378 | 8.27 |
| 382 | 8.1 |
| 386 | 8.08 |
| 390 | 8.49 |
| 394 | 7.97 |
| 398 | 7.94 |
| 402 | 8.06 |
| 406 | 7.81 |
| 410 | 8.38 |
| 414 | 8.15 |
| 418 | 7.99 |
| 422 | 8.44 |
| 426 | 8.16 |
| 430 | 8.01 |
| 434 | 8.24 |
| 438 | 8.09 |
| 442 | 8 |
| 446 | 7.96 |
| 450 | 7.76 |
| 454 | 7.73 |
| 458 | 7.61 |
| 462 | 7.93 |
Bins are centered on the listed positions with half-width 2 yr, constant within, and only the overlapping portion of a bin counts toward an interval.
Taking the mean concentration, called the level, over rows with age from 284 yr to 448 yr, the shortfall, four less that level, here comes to -4.3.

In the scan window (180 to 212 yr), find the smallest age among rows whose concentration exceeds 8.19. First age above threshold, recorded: 202 yr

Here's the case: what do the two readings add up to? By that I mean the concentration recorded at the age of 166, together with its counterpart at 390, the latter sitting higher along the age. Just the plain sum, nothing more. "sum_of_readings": 16.8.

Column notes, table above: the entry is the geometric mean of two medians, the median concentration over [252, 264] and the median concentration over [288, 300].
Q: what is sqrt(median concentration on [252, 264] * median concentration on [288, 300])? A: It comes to 8.50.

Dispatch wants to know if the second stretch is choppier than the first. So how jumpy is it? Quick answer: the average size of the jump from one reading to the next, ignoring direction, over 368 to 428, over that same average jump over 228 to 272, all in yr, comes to 1.5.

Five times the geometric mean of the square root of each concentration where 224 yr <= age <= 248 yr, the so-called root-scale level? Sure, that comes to 14.2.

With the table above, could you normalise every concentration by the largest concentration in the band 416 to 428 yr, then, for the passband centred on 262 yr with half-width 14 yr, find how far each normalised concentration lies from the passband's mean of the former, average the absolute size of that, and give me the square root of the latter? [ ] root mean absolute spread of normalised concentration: 0.10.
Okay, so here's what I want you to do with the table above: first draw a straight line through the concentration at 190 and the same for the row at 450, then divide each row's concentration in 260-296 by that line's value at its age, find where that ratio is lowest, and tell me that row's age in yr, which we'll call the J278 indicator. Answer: 270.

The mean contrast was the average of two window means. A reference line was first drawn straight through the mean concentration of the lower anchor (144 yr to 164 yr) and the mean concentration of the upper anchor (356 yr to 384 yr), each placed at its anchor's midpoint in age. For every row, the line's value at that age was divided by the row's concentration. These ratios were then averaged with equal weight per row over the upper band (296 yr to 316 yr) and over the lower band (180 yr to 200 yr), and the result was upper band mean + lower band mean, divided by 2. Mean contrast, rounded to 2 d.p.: 1.03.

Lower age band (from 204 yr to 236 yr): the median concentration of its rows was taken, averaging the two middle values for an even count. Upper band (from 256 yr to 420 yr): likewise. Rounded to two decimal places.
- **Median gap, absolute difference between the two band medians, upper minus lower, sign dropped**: 1.21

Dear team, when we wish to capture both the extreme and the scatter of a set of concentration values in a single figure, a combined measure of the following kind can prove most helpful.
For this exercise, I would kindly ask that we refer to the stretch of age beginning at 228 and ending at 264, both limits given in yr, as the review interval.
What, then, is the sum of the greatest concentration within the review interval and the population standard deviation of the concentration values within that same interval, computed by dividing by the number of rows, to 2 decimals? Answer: 8.58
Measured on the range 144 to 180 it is 9.17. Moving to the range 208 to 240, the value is 9.79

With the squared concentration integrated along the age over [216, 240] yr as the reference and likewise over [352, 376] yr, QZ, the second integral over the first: 1.23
